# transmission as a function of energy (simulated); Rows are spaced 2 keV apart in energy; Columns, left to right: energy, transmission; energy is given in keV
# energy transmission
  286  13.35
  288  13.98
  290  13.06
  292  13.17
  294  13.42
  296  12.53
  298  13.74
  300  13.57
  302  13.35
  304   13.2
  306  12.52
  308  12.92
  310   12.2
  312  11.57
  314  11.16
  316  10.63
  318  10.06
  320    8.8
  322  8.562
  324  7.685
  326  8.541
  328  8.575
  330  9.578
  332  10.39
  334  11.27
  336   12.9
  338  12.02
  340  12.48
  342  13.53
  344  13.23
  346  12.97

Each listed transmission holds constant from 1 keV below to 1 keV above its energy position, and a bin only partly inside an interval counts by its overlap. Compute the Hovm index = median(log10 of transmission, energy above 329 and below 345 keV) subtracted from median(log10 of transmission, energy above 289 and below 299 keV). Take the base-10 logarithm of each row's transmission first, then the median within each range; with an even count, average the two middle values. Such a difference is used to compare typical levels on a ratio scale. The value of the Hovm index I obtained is 0.03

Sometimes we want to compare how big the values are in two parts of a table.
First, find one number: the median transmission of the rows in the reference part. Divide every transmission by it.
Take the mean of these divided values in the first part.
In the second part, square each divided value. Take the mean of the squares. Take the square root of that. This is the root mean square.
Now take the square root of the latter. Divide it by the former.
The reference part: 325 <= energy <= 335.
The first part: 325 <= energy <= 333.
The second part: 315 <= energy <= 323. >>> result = 1.03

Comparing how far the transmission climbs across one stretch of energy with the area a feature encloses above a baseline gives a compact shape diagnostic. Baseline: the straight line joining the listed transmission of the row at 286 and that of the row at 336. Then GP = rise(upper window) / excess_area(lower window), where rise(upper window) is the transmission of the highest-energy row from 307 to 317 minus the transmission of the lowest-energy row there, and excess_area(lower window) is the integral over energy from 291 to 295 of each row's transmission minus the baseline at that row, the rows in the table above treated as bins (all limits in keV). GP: -71.6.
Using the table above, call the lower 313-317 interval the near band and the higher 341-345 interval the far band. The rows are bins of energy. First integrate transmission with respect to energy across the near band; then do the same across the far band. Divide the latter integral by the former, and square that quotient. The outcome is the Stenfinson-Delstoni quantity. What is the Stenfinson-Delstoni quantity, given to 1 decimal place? 1.5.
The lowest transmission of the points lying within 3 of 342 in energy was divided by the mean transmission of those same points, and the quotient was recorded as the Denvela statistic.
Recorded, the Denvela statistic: 0.95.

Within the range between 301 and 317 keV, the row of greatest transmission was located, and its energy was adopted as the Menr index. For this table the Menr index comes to 302 keV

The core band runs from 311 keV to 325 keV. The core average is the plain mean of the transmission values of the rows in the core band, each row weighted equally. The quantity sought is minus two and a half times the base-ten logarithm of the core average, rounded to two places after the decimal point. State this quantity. -2.48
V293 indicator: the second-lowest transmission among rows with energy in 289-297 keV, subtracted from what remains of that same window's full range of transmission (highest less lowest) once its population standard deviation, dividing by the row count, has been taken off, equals -12.5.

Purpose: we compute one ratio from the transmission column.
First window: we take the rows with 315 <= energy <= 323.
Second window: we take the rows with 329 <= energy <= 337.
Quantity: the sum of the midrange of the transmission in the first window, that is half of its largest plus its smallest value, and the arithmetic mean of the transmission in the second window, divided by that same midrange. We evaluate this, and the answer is 2.15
